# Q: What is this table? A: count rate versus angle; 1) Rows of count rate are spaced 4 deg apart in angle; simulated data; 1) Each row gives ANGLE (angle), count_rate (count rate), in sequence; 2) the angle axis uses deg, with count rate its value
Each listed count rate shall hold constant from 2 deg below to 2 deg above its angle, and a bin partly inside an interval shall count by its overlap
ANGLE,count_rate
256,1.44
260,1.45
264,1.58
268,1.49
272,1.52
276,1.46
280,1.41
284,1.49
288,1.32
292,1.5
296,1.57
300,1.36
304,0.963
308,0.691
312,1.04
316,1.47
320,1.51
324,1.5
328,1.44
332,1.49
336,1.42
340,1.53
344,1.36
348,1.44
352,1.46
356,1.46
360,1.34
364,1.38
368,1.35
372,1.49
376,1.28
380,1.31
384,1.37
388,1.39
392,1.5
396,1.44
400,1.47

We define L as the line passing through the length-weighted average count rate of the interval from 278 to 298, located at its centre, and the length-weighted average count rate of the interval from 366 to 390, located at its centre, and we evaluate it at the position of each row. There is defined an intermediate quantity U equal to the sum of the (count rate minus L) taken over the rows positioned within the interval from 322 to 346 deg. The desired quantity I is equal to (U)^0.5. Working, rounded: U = 0.28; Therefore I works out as 0.53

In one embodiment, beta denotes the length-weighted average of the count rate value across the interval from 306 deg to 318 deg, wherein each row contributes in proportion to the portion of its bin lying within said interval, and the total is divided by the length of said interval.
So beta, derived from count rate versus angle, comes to 1.07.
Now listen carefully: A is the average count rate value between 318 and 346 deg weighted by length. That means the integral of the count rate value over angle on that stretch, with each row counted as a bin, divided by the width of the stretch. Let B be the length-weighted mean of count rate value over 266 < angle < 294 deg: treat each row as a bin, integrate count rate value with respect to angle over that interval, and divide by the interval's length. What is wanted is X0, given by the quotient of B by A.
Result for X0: 0.994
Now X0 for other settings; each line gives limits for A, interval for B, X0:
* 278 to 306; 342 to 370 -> 1.018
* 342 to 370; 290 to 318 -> 0.878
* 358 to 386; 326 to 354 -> 1.065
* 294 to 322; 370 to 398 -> 1.137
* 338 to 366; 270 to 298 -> 1.030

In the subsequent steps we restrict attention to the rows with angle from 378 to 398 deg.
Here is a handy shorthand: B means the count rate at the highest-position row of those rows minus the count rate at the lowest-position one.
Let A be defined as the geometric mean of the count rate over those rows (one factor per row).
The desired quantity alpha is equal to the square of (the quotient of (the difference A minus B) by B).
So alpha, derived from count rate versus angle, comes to 96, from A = 1.40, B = 0.130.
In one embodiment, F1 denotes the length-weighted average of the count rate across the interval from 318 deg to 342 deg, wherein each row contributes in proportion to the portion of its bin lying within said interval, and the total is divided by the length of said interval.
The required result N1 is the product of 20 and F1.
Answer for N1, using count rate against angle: 29.6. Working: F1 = 1.482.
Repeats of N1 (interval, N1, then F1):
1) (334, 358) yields 28.9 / 1.445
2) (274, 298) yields 29.2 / 1.458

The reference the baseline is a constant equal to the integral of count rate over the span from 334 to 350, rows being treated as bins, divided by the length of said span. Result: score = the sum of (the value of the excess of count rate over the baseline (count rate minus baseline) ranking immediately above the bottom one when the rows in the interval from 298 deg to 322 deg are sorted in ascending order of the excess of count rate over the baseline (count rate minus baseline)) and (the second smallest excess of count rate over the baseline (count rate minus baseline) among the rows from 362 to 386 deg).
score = -0.60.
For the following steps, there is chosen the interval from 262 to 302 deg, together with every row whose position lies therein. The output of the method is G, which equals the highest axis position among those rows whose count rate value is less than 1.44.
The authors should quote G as 300 deg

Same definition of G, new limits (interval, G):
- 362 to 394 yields 388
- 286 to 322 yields 312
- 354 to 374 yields 368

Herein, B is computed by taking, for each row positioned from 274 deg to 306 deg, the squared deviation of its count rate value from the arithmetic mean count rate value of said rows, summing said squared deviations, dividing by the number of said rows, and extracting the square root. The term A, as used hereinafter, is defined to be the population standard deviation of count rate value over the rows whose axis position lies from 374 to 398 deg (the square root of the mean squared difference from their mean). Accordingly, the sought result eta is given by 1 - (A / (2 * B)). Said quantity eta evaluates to 0.8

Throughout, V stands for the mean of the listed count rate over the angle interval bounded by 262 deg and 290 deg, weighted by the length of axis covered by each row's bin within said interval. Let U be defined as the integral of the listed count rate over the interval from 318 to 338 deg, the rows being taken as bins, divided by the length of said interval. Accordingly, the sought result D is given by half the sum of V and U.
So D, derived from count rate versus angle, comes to 1.47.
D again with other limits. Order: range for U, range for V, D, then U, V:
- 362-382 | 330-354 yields 1.41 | 1.36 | 1.45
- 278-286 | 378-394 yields 1.42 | 1.45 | 1.39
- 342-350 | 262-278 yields 1.46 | 1.40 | 1.51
